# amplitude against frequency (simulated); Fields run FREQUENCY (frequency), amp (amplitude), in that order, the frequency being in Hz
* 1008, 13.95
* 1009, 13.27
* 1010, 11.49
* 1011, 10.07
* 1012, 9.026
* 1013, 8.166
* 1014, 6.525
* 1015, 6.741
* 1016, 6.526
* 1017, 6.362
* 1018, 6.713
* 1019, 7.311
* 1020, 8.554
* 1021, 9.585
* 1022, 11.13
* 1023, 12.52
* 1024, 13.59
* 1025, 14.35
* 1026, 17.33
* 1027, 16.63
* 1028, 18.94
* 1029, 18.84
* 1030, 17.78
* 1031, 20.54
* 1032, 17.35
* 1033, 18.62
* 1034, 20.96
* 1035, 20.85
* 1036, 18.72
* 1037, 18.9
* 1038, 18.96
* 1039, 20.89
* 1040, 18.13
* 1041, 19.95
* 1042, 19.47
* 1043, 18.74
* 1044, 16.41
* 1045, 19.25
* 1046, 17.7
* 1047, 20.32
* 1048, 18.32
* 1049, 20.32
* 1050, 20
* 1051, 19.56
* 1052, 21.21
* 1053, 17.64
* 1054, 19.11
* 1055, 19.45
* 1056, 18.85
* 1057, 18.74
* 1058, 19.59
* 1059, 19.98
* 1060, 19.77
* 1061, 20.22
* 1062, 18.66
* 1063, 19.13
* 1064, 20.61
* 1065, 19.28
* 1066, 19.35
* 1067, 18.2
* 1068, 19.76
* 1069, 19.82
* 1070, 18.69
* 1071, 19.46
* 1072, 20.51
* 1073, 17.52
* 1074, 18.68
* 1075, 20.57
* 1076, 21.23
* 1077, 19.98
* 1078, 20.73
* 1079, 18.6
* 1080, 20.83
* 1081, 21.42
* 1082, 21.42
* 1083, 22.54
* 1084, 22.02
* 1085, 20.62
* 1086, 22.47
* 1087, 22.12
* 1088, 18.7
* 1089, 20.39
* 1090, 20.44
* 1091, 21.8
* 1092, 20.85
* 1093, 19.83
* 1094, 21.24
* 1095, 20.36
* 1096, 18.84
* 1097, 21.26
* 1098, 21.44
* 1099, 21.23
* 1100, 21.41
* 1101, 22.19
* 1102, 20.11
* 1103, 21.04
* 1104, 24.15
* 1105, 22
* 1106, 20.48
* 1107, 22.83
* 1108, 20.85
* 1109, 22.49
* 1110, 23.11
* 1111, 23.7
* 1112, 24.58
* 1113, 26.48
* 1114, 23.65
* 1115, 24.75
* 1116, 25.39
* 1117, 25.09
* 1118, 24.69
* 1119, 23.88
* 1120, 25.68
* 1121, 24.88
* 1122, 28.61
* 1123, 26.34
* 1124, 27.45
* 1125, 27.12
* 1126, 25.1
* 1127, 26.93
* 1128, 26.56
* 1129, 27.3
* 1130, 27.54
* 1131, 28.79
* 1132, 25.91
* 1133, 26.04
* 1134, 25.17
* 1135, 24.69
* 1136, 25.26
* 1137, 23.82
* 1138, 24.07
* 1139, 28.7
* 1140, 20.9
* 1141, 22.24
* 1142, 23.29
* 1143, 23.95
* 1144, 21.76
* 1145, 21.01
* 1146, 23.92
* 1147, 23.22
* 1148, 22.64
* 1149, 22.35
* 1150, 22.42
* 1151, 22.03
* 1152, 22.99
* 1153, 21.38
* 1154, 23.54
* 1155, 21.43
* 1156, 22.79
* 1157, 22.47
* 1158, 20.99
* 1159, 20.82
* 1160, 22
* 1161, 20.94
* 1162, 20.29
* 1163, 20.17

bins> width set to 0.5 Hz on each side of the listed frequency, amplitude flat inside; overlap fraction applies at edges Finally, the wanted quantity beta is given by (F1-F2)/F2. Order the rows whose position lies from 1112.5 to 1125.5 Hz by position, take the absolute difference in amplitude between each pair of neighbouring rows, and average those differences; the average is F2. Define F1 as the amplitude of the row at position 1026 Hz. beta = 12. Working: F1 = 17.33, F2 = 1.34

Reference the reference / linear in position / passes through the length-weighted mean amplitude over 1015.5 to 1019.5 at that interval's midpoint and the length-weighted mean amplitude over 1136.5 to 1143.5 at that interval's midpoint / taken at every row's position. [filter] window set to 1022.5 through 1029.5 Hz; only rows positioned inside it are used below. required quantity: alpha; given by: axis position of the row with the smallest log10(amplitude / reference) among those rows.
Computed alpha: 1023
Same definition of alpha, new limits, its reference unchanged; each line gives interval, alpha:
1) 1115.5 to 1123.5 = 1119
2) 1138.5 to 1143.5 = 1140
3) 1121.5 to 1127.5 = 1126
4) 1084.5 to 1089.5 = 1088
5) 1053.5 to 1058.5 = 1057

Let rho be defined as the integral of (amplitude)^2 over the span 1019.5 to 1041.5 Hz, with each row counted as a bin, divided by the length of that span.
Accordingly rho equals 301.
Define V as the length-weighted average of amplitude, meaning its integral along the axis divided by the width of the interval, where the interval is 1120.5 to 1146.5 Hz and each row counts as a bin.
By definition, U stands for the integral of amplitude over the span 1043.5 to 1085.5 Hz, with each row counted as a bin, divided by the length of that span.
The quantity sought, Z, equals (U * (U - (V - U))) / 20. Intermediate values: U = 19.7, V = 25.3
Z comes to 14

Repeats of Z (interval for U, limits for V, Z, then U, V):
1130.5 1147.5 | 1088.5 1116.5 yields 32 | 24.3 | 22.0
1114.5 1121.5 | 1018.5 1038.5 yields 42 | 24.9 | 16.1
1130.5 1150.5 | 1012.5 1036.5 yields 41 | 24.0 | 13.5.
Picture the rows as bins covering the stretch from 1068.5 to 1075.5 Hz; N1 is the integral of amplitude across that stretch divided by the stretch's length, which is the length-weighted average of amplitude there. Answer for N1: 19.3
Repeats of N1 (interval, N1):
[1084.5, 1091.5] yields 20.9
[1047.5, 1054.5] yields 19.5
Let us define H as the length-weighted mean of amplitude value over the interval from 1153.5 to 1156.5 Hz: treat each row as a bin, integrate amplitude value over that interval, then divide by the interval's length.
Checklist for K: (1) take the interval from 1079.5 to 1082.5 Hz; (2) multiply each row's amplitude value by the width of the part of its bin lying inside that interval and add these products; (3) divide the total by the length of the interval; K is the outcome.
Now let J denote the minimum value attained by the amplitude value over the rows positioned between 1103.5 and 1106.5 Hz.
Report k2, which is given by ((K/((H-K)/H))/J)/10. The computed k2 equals 1.7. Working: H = 22.6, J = 20.48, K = 21.2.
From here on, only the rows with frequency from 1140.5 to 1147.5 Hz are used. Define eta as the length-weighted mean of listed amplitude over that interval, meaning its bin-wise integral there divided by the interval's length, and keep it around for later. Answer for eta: 22.8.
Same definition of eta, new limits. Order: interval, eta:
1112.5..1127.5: 25.7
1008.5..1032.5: 12.1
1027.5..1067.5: 19.2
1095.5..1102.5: 20.9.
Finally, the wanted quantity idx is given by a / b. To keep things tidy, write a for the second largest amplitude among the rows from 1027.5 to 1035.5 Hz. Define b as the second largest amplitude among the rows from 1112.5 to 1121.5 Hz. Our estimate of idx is 0.81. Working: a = 20.85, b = 25.68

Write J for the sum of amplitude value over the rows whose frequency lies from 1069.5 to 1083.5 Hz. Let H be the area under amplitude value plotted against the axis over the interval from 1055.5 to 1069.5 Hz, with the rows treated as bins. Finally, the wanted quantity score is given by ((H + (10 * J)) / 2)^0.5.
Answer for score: 39.3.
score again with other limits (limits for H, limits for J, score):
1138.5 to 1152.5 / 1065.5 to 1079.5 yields 39.1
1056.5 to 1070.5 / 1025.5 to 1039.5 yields 38.2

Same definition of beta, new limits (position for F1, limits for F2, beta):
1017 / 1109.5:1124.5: 4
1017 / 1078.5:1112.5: 4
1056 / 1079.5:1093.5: 16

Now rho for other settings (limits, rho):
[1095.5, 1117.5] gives 514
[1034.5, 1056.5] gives 371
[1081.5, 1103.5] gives 443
